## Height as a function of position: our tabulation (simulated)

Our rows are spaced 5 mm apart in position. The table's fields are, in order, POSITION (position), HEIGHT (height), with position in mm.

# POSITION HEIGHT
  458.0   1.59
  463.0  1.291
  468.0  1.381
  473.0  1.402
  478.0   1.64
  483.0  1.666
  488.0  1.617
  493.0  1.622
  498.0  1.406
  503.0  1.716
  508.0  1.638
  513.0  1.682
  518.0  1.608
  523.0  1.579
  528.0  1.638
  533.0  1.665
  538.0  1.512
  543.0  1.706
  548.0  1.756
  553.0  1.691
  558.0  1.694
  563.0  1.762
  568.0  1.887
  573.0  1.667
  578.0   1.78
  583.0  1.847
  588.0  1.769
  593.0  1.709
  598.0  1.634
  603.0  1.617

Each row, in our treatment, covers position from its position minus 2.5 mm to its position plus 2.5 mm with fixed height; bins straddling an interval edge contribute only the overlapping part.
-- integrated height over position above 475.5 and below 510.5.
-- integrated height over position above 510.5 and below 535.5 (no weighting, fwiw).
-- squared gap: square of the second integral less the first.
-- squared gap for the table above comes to 245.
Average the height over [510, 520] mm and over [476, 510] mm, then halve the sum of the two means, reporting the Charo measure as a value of 1.63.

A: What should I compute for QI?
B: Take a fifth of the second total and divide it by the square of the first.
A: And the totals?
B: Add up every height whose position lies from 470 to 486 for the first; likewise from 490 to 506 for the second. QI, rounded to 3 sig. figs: 0.0428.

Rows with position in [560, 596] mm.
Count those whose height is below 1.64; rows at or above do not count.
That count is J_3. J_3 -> 0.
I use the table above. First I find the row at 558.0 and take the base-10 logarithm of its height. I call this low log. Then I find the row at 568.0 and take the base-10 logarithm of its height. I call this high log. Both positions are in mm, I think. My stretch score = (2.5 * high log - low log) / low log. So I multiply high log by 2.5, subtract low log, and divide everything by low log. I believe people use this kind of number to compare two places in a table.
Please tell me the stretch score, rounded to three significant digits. 2.01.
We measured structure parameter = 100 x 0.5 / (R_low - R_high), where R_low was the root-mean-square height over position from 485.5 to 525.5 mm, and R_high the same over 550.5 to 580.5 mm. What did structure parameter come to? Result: -363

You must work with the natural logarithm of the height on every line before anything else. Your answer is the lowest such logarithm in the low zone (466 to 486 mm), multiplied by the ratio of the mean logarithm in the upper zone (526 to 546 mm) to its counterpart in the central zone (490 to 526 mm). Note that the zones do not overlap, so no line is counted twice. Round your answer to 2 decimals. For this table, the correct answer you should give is 0.33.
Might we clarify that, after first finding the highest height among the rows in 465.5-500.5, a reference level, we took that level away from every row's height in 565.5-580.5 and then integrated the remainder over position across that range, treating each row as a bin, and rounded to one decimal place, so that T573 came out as 1.7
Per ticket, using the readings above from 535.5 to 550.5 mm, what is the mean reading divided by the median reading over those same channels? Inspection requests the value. 0.97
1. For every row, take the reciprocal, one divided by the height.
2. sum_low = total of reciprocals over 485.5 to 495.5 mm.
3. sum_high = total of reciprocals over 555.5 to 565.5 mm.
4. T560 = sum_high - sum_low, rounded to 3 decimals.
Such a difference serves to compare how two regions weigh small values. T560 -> -0.077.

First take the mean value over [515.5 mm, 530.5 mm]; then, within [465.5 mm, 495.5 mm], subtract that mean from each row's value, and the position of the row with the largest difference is 483.0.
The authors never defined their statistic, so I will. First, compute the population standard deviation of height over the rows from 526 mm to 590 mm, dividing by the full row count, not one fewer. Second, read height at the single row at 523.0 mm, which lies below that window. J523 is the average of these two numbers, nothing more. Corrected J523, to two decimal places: 0.84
